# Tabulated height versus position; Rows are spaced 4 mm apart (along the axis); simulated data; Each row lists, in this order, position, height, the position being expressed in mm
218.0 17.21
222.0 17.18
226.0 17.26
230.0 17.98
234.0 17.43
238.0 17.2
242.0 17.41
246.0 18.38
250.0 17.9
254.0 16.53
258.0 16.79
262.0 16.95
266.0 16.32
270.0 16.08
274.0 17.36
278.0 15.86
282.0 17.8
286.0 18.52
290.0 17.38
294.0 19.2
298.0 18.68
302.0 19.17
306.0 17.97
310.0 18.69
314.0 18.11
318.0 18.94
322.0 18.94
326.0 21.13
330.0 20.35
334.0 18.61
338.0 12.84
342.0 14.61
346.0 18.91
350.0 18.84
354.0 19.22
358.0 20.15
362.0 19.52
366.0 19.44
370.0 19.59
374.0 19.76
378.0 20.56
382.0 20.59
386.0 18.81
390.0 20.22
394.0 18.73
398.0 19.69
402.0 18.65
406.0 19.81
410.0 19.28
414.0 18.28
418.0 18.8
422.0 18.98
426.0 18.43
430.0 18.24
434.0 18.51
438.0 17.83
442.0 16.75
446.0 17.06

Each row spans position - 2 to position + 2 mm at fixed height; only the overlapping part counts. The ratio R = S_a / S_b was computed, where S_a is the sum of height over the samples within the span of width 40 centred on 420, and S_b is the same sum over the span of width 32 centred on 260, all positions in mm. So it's 1.37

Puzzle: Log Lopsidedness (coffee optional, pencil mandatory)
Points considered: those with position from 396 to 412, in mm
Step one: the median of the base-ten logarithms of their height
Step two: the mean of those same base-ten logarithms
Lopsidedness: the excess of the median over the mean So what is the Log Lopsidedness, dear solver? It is 0.0029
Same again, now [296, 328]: -0.0027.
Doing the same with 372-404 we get 0.0025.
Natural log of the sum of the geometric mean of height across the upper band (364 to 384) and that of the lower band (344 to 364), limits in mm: 3.67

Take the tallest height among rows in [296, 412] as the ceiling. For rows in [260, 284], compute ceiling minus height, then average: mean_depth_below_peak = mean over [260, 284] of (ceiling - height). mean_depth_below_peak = 4.4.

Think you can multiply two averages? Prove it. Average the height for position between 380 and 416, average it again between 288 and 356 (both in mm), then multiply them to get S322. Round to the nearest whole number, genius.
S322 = 354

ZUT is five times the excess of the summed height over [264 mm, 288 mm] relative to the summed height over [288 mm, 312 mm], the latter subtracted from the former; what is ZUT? -46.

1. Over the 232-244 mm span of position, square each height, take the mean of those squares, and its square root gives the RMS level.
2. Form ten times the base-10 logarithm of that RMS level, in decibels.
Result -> 12.39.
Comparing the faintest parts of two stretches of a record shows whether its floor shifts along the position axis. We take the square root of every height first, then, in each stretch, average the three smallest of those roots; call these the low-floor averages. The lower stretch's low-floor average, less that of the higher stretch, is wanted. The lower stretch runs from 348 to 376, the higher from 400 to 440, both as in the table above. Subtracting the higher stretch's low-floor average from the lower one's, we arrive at 0.12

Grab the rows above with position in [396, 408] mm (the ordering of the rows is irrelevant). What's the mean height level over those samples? 19.4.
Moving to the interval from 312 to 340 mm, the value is 18.4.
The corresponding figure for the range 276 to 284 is 16.8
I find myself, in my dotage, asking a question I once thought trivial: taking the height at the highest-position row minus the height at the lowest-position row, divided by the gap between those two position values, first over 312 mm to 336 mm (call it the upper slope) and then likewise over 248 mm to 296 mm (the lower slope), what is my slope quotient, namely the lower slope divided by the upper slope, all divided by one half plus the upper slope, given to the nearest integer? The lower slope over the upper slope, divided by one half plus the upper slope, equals 2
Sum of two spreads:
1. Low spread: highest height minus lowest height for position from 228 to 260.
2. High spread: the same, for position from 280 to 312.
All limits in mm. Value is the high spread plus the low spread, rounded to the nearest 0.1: 3.7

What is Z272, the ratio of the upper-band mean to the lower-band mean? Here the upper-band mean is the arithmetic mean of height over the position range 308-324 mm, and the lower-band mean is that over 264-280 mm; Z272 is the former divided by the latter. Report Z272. 1.14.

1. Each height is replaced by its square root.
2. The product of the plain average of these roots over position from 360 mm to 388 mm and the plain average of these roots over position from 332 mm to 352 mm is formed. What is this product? 18.14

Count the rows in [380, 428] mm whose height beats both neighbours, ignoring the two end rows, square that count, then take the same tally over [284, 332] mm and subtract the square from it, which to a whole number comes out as -12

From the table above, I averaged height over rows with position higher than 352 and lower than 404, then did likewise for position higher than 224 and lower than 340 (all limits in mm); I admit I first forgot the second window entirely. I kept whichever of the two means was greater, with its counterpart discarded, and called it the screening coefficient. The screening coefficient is 19.6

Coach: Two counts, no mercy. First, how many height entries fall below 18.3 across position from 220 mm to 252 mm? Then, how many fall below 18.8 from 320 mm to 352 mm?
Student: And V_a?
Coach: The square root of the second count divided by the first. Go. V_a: 0.65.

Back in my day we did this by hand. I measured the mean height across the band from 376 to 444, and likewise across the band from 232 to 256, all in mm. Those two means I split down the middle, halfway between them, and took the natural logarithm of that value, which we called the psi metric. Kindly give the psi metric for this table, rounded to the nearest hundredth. 2.90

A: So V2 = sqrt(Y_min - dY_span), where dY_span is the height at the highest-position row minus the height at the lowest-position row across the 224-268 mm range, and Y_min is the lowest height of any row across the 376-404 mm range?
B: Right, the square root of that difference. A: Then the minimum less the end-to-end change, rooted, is 4.43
